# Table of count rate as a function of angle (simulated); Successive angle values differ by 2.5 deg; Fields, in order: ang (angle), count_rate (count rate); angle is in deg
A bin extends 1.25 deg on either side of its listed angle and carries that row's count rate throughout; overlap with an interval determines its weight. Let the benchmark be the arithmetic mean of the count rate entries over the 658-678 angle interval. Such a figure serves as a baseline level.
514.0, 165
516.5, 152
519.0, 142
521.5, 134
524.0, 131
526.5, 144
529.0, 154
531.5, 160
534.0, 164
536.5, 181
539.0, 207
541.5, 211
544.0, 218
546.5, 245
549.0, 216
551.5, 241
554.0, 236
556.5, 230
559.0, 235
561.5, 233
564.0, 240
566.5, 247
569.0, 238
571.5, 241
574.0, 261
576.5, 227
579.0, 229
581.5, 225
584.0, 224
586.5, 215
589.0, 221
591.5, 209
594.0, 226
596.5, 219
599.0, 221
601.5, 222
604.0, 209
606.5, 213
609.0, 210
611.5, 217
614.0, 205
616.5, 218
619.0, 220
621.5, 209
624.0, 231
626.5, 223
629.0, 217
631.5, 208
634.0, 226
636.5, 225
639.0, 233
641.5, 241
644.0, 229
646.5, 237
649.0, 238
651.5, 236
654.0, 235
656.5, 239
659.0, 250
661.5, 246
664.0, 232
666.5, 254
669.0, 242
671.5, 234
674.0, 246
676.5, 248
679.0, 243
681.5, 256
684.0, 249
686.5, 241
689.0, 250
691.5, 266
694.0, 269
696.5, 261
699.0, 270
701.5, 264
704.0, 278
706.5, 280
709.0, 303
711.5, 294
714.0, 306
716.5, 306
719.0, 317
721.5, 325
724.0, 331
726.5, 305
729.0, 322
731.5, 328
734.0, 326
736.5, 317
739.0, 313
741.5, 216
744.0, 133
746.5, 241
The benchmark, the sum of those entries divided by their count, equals 244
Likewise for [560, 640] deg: 224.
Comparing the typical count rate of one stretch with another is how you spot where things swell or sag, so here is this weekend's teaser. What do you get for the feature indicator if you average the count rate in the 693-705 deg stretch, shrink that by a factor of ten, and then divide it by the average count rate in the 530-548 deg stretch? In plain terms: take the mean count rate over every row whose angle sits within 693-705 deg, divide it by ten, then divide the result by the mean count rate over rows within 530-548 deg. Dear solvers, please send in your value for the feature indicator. 0.14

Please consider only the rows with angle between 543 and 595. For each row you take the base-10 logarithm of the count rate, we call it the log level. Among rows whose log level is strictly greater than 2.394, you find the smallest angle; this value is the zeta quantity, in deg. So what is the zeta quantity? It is 574.0 deg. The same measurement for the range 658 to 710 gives 659.0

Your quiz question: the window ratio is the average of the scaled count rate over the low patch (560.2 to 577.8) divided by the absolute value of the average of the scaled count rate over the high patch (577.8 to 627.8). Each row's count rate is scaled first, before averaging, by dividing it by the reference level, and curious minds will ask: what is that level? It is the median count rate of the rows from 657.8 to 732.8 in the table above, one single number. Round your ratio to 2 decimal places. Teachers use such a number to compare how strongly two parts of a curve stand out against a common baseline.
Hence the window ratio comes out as 1.10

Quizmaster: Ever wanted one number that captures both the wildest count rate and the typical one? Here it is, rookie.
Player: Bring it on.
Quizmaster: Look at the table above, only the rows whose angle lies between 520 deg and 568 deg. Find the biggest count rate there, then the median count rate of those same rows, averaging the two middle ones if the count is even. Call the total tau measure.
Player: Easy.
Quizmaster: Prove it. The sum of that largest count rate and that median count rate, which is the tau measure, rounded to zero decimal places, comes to 463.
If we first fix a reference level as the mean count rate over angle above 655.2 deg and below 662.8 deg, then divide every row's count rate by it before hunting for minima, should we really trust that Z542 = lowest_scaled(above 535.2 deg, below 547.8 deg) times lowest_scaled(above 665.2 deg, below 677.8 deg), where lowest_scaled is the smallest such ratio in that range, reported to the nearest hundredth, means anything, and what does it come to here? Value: 0.71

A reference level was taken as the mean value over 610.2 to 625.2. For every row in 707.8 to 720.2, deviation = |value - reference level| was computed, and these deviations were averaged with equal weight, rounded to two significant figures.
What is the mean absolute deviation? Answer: 89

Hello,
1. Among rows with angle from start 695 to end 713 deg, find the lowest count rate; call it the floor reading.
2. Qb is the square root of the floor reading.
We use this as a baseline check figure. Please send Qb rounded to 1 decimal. 16.2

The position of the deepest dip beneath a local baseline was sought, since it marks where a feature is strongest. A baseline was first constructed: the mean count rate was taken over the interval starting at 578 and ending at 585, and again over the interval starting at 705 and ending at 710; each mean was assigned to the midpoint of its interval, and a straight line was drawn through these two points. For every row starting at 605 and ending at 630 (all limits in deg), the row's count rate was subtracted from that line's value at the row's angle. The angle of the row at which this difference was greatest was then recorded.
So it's 614.0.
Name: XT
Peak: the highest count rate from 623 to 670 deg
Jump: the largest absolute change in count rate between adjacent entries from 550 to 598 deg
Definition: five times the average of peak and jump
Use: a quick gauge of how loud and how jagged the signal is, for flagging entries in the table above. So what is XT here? 720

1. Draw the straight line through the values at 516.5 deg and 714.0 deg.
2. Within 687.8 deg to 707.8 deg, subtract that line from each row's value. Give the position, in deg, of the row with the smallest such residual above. 689.0 deg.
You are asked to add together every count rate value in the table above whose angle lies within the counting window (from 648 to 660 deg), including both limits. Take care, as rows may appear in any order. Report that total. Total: 1198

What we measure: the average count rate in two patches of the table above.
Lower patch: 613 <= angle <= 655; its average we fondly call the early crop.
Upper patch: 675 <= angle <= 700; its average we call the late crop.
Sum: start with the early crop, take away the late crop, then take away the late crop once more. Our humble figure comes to -285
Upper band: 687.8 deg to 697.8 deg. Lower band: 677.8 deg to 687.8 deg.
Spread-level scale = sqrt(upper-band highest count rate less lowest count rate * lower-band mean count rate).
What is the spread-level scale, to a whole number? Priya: 69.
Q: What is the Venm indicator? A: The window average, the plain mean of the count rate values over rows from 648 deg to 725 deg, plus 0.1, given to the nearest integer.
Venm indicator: 265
